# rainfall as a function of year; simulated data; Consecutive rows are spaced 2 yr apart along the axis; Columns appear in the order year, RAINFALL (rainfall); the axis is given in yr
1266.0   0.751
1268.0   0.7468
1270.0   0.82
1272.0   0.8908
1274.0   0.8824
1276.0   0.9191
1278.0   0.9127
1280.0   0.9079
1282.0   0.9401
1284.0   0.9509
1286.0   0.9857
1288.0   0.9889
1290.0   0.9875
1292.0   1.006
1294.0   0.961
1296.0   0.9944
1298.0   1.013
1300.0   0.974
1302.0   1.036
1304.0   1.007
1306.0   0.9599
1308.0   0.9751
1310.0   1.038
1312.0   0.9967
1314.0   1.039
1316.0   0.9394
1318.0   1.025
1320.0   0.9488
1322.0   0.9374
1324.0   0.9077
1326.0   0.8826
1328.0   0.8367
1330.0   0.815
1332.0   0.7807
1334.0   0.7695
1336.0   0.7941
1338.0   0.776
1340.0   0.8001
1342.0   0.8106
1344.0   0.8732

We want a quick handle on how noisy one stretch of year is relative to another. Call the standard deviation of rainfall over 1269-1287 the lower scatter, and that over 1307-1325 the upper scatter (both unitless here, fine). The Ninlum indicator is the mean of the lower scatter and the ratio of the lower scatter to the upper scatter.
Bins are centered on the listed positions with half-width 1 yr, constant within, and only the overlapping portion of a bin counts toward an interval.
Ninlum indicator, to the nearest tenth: 0.5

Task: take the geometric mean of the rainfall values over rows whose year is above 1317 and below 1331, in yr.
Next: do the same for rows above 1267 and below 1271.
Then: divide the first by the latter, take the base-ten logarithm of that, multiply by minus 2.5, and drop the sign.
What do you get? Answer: 0.16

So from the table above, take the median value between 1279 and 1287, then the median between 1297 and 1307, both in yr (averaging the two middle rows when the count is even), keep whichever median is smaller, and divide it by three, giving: 0.32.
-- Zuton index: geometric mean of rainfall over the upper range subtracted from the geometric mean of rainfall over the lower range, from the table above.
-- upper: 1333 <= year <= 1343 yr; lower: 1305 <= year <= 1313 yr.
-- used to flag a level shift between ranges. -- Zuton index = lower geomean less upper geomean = 0.20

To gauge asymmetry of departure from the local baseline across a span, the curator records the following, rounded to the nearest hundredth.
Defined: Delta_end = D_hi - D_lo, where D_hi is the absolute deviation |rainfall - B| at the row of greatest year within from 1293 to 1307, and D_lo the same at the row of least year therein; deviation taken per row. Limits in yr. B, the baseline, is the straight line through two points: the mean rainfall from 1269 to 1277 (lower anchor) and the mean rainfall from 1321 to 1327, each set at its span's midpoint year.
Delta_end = -0.01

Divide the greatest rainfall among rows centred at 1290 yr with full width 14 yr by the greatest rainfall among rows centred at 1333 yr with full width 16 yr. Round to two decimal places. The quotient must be 1.14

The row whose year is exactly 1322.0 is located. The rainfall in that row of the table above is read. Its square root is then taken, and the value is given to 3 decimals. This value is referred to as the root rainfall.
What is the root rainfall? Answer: 0.968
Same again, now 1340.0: 0.894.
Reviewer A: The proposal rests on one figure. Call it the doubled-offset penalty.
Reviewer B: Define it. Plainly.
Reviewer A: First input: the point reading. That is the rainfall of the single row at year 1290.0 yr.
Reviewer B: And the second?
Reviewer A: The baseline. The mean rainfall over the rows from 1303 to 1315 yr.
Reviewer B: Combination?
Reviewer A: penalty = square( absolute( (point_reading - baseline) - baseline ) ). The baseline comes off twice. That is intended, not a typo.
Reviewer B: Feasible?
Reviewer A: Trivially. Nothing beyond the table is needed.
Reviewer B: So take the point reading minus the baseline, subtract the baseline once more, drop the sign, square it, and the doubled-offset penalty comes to 1.0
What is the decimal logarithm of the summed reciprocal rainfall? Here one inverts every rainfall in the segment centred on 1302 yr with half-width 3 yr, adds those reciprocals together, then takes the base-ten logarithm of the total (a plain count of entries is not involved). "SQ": 0.47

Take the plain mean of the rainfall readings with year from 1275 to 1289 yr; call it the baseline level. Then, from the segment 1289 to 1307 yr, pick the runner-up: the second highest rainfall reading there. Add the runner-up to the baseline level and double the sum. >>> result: 3.91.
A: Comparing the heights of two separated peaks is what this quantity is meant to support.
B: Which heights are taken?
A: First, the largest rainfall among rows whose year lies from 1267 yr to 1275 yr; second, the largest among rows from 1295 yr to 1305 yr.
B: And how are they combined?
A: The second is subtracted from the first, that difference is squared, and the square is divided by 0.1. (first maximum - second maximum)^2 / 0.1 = 0.21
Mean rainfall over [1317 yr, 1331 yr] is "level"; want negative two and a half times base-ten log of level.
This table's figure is 0.11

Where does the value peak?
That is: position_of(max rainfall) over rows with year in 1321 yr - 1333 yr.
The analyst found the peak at 1322.0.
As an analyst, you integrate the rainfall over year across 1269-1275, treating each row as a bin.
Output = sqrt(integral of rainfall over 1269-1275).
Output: 2.28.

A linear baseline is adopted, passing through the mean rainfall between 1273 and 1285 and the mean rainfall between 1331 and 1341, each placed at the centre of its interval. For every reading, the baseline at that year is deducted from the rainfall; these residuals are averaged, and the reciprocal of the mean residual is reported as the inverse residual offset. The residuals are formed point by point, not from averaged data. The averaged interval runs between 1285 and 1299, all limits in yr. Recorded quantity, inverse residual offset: 9.7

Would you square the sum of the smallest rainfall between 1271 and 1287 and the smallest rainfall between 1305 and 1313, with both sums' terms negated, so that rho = 3.39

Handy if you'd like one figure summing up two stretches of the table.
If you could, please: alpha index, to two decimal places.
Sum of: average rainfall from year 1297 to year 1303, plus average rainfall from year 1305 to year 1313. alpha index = 2.00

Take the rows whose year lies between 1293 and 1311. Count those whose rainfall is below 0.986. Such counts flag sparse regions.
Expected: 4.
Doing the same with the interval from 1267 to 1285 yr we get 9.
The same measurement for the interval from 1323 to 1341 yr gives 9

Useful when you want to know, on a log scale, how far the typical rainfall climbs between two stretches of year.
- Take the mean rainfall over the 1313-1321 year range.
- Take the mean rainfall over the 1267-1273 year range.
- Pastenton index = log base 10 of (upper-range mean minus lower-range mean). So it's -0.77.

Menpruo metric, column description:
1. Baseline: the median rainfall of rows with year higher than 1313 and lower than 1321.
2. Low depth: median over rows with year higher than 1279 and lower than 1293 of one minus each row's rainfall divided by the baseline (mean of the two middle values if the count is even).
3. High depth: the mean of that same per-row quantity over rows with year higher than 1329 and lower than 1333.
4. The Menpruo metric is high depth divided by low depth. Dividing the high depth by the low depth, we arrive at 158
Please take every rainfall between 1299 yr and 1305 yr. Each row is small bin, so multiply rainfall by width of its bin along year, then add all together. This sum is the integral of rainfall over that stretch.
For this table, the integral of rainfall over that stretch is 6.03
